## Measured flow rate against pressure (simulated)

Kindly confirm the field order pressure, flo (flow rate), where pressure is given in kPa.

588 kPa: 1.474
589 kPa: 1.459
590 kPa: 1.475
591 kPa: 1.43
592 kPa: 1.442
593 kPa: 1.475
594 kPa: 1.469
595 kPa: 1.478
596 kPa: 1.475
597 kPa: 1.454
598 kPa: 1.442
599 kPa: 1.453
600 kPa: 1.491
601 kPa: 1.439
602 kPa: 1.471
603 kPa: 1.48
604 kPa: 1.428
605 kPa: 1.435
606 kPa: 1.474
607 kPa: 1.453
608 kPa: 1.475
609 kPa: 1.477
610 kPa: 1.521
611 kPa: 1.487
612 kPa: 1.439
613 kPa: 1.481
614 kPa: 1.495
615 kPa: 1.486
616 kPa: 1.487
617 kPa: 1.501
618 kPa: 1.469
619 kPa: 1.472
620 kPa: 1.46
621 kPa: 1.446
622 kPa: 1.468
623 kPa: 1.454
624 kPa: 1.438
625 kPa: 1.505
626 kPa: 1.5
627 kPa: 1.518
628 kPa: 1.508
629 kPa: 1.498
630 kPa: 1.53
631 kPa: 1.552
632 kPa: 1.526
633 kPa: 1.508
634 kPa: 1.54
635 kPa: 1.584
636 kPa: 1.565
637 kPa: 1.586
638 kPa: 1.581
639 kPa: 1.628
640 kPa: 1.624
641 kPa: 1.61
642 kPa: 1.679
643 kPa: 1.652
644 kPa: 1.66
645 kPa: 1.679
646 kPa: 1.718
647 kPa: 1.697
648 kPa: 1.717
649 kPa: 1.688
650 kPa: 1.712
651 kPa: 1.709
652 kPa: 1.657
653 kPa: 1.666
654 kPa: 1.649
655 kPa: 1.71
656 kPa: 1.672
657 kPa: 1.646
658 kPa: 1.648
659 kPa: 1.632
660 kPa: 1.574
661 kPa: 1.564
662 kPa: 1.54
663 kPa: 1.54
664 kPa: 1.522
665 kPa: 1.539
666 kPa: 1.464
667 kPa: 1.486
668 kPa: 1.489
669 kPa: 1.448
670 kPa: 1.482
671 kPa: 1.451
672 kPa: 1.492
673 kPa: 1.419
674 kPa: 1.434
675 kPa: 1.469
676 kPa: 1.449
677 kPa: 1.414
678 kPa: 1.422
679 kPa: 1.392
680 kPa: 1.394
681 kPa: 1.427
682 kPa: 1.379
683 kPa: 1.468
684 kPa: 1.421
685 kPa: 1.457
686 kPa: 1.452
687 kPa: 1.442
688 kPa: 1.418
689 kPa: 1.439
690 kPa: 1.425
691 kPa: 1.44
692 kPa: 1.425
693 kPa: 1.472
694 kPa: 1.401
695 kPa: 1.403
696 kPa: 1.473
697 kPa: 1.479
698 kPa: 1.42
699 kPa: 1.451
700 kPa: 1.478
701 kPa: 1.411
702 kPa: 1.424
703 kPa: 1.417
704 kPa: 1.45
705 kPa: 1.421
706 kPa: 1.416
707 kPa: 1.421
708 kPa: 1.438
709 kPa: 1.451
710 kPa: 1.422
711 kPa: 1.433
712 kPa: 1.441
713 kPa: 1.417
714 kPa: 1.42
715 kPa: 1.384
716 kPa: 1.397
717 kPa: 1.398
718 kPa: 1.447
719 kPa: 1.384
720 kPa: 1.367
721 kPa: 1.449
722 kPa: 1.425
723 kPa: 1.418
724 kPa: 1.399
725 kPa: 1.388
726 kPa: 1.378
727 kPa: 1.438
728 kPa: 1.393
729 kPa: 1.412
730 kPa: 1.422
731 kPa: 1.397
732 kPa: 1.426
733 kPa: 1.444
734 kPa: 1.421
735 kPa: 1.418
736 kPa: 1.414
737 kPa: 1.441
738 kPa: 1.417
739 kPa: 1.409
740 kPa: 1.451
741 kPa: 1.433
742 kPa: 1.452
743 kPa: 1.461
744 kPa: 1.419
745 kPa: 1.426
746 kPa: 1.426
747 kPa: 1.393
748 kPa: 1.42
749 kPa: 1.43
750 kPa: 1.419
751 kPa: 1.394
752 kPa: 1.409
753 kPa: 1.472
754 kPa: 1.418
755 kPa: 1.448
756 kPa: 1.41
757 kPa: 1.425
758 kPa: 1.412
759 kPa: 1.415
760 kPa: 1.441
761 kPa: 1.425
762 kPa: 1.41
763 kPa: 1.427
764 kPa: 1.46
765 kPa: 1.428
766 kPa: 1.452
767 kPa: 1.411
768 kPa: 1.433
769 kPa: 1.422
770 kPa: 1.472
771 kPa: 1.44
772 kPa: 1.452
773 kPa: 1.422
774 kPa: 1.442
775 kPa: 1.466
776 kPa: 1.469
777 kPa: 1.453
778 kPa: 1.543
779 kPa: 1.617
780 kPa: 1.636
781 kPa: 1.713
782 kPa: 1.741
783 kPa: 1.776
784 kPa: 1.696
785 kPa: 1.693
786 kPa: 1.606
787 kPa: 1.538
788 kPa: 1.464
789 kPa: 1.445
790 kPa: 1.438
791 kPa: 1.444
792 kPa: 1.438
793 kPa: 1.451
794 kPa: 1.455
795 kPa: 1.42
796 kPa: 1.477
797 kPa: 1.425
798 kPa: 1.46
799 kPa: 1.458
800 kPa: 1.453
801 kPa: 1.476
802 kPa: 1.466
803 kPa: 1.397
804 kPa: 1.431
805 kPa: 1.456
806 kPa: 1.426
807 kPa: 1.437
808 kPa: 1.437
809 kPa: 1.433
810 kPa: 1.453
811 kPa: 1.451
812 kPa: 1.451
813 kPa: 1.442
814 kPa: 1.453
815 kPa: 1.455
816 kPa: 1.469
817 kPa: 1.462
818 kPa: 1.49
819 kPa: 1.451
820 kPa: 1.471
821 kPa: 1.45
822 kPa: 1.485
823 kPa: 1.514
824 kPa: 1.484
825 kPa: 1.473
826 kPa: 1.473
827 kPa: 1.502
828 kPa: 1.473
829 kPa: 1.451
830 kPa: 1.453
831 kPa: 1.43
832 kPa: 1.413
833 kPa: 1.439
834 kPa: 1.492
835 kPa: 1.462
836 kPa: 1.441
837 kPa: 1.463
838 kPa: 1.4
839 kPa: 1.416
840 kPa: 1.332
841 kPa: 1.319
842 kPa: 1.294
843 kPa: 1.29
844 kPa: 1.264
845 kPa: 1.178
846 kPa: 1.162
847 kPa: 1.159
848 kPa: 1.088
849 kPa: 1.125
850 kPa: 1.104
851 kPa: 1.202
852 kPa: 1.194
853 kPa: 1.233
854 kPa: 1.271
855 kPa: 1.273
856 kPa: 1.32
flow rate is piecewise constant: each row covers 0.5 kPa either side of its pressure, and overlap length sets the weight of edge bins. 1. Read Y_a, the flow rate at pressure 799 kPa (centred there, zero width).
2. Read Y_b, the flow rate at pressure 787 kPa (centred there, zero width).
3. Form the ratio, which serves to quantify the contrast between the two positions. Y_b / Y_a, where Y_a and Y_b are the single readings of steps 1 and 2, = 1.055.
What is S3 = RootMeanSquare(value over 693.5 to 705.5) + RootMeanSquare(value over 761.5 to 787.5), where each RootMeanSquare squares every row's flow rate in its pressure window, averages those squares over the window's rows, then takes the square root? 2.96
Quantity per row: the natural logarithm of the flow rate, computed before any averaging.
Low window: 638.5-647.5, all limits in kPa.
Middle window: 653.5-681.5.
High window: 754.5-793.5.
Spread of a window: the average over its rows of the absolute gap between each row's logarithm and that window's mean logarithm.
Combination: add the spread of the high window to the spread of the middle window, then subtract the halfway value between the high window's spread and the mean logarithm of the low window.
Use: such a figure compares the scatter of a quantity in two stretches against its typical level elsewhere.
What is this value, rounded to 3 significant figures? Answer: -0.177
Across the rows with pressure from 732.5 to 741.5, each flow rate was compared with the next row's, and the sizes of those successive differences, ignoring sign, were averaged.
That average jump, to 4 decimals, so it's 0.0186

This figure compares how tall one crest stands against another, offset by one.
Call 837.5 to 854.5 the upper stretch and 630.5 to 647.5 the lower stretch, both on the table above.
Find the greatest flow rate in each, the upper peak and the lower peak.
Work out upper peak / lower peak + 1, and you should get 1.82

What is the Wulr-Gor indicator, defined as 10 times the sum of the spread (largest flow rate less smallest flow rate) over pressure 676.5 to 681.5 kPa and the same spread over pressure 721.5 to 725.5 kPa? 0.7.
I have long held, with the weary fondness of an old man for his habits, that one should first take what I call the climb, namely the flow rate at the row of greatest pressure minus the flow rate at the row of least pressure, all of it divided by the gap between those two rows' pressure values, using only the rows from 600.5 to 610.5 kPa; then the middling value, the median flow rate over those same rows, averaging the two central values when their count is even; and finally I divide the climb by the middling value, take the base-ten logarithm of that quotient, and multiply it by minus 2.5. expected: 5.5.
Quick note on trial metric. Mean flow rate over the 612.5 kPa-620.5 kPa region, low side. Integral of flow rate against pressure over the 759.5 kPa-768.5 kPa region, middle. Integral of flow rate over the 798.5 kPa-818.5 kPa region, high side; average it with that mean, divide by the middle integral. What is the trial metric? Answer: 1.2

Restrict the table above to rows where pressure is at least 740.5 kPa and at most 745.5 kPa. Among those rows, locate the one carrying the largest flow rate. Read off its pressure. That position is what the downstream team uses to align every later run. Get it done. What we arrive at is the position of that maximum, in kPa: 743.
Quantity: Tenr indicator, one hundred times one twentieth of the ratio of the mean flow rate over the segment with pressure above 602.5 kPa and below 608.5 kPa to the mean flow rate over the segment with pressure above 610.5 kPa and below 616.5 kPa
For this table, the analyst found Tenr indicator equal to 4.9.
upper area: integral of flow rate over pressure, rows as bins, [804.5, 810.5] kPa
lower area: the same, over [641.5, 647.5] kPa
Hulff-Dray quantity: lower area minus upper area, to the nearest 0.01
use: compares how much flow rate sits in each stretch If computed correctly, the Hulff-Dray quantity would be 1.44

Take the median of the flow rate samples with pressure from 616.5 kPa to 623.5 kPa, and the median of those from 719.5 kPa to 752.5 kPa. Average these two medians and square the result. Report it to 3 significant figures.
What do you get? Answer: 2.08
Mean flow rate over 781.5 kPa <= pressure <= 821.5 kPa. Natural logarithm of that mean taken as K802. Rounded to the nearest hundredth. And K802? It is 0.39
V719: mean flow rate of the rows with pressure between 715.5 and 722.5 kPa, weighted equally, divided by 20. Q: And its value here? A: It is 0.0705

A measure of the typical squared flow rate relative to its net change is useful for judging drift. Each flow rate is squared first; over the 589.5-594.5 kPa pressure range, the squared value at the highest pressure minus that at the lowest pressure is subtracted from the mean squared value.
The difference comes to 2.14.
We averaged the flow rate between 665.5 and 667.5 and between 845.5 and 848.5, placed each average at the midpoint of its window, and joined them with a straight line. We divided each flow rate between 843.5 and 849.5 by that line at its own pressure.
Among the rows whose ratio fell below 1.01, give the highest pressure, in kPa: 849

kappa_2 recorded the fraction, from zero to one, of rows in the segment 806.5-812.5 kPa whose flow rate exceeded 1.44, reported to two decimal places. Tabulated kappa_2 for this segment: 0.50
